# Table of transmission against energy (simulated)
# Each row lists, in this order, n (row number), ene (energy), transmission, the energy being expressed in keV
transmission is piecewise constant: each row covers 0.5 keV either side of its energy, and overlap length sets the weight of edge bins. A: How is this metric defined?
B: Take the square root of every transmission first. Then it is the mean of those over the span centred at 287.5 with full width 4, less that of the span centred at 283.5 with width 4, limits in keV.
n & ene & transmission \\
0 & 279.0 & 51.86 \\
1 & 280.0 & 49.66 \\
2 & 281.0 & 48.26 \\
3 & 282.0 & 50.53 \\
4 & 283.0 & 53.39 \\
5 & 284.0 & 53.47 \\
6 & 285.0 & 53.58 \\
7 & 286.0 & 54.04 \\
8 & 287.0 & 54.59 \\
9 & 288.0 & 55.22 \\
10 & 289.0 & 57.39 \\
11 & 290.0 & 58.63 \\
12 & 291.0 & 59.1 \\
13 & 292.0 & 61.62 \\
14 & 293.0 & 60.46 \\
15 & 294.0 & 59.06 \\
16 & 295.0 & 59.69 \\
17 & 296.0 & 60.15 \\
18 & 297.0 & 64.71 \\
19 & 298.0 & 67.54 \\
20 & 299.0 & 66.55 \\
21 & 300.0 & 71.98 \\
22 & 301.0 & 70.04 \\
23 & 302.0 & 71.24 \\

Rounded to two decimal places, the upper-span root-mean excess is 0.17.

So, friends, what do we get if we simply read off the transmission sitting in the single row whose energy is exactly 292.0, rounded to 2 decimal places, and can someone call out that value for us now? 61.62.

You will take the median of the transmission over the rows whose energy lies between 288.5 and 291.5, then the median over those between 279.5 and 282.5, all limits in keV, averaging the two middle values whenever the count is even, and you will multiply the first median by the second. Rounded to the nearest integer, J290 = 2912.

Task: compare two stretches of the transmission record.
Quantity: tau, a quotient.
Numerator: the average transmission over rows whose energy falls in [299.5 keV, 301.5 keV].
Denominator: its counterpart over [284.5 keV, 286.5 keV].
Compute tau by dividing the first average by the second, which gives 1.3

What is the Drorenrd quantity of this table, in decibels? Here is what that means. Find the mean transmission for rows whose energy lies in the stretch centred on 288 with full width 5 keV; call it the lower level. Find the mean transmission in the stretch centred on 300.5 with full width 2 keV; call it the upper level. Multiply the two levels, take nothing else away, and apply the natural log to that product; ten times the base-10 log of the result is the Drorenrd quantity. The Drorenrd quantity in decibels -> 9.18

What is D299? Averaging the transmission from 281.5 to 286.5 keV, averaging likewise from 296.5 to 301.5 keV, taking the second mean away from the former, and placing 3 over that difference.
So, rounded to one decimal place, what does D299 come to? -0.2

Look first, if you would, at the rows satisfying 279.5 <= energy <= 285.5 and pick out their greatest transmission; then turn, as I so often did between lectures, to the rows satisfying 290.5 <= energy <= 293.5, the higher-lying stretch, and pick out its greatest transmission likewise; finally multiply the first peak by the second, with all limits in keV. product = 3302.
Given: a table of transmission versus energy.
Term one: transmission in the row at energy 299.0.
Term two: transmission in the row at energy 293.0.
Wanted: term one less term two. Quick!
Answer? 6.1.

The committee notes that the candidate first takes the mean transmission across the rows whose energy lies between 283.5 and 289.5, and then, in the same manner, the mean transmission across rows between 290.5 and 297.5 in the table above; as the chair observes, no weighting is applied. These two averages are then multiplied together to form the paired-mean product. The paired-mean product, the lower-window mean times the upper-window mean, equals 3320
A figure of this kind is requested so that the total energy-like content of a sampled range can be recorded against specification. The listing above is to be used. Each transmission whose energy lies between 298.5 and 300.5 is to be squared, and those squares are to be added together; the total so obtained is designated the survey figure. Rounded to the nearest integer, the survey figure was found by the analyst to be 9610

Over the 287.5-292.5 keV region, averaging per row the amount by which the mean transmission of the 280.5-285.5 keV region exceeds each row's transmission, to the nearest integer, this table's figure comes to -7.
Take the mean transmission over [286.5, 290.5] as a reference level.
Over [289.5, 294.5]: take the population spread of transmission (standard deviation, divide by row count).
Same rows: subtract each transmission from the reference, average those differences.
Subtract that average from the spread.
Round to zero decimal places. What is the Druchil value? 4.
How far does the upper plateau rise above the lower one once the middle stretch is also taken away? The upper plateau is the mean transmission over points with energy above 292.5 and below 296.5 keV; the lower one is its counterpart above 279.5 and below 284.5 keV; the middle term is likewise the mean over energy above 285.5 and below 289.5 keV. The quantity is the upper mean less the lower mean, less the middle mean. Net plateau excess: -46.5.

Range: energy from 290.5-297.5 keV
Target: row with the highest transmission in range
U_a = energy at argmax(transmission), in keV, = 297.0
